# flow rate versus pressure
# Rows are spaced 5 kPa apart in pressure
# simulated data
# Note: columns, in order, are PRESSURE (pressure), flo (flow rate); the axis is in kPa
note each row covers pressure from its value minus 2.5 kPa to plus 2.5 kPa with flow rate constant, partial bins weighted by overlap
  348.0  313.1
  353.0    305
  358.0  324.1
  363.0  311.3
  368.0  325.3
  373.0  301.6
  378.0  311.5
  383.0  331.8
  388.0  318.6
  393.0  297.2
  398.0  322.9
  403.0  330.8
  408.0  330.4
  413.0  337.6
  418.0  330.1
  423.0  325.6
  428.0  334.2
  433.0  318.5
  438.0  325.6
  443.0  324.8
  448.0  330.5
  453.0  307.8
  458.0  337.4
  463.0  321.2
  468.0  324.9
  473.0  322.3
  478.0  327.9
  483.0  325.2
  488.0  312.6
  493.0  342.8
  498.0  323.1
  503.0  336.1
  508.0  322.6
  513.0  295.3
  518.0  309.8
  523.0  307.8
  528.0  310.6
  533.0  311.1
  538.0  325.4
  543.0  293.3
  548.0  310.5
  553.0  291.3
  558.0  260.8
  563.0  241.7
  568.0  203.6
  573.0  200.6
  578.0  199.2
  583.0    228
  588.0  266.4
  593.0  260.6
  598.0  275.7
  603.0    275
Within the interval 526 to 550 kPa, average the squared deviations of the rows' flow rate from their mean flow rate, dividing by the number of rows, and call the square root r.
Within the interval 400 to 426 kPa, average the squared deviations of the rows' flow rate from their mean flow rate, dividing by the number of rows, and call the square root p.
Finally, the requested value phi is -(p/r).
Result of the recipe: -0.4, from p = 4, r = 10.2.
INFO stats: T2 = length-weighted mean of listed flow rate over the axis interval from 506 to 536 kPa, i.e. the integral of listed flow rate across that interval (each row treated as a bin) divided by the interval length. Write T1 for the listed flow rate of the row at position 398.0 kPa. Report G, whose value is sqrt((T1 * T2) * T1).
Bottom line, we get 5681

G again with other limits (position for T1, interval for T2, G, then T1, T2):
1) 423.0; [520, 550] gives 5731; 325.6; 310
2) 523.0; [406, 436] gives 5586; 307.8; 329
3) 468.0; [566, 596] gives 4902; 324.9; 228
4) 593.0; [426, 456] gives 4688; 260.6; 324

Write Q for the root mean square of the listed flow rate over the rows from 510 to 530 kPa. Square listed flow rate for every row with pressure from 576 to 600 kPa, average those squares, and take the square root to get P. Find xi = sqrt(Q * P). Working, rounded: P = 248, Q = 306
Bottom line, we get 275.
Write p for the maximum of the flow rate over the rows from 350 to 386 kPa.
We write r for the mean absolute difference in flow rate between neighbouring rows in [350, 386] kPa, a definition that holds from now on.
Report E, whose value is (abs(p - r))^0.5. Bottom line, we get 17.75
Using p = 331.8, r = 17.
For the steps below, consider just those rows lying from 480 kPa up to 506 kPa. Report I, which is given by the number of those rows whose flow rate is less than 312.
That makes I 0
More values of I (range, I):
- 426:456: 1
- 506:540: 5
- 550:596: 9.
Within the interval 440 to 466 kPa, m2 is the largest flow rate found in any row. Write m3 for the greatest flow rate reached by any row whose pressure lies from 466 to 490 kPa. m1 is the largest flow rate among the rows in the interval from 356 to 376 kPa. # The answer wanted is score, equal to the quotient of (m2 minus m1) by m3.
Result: 0.04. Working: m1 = 325.3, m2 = 337.4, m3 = 327.9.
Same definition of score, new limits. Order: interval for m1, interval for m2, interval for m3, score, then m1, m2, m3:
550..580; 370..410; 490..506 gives 0.12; 291.3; 331.8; 342.8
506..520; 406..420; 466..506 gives 0.04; 322.6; 337.6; 342.8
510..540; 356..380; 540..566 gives 0.00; 325.4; 325.3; 310.5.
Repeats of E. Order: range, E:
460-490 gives 17.96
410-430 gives 18.19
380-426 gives 18.07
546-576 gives 16.99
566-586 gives 14.73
